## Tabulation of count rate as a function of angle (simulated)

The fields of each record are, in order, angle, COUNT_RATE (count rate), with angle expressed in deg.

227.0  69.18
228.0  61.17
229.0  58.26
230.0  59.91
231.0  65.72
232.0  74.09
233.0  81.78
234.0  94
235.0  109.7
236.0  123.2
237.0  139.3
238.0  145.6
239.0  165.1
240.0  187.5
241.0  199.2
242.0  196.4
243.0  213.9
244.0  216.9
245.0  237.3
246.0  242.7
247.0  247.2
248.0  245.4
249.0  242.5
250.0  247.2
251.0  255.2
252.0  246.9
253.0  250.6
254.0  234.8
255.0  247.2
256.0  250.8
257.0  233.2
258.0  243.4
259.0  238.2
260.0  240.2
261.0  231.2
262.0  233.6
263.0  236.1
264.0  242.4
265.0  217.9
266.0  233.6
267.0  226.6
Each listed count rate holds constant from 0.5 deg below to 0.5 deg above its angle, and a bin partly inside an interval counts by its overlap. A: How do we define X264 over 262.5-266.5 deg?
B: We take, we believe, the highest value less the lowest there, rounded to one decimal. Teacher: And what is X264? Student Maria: 24.5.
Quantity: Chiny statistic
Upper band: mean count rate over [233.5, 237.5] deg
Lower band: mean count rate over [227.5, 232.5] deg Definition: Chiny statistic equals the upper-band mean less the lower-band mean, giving 53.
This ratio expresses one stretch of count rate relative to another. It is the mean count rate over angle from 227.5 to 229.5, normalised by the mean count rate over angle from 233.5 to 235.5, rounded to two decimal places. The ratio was 0.59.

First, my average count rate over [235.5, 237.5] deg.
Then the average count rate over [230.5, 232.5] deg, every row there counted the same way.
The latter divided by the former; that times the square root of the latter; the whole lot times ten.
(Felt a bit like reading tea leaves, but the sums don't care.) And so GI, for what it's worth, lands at 45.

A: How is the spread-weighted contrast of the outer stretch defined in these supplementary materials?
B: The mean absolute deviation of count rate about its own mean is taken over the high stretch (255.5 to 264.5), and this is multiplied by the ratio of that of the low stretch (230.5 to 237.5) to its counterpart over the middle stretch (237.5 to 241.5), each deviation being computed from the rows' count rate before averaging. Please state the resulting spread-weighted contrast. 5.6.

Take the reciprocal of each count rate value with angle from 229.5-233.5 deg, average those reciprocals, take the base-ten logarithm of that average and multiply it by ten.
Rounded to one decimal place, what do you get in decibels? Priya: -18.4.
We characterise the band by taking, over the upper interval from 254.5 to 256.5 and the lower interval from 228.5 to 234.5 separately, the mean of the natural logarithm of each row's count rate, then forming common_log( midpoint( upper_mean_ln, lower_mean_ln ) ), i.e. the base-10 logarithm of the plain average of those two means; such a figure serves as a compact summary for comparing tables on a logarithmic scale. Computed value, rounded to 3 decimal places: 0.689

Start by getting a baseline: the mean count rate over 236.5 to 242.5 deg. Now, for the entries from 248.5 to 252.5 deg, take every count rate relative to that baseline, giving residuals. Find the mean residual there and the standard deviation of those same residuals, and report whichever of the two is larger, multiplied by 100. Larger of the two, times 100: 7577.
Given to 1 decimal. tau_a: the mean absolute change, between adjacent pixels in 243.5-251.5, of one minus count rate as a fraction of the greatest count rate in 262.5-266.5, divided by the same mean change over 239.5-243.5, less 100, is -99.4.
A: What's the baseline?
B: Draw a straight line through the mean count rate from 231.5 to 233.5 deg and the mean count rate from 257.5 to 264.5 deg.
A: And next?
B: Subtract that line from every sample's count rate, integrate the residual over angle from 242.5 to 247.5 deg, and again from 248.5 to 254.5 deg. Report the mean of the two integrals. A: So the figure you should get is 394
